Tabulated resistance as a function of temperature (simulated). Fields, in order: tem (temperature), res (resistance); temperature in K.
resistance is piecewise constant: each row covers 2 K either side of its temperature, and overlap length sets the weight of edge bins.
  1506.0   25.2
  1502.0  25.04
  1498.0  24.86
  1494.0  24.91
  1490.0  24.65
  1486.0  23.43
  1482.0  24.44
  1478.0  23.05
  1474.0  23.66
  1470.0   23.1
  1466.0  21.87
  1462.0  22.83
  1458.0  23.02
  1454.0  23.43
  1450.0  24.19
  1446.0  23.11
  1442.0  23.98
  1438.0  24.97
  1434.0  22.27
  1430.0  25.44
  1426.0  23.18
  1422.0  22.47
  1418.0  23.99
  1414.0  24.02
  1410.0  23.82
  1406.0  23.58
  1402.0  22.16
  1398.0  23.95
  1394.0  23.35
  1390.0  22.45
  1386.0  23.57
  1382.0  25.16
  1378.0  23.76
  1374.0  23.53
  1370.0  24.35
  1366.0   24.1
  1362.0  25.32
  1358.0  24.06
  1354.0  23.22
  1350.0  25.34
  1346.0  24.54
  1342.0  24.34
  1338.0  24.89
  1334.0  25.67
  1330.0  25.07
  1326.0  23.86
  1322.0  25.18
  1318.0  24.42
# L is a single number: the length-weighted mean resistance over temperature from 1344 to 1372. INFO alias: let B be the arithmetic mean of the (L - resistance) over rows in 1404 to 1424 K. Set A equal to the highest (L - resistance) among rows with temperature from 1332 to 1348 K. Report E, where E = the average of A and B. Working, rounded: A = 0.1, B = 0.8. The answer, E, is 0.46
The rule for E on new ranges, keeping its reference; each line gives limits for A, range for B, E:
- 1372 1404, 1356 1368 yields 1.09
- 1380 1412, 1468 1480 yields 1.70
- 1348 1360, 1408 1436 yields 1.01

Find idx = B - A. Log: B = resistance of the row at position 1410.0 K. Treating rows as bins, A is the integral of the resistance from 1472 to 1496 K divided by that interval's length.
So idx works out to -0.20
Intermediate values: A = 24.0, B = 23.82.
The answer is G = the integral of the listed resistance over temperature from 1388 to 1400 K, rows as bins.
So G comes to 279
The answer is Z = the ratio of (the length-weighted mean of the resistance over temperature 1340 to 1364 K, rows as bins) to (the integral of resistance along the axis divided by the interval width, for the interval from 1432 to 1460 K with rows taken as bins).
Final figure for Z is 1.04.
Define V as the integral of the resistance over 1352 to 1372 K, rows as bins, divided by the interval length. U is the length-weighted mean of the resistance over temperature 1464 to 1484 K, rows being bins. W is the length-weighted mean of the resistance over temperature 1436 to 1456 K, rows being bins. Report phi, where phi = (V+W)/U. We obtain 2.07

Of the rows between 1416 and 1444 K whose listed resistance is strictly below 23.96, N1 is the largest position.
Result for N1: 1434.0 K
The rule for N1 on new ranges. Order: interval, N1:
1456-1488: 1486.0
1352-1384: 1378.0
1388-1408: 1406.0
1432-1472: 1470.0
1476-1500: 1486.0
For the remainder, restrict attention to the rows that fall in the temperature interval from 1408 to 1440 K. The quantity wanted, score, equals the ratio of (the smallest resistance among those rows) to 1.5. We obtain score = 14.85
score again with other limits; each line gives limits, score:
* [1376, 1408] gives 14.77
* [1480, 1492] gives 15.62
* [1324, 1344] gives 15.91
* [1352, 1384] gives 15.48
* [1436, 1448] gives 15.41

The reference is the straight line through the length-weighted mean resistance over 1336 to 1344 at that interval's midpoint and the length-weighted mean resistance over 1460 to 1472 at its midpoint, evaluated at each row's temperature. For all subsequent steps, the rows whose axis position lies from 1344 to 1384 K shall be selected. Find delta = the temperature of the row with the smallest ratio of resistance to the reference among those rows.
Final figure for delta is 1354.0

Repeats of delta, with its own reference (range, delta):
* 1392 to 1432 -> 1402.0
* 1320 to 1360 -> 1354.0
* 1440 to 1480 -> 1466.0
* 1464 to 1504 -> 1466.0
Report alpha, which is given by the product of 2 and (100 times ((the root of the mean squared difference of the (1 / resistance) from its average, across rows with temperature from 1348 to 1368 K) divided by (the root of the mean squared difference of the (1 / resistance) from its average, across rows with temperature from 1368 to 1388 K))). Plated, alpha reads 264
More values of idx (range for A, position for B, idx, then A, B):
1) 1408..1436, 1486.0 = -0.17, 23.6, 23.43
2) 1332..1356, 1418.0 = -0.68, 24.7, 23.99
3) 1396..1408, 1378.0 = 0.53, 23.2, 23.76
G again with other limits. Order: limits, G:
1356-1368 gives 294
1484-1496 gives 292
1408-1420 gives 287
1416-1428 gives 279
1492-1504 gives 299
